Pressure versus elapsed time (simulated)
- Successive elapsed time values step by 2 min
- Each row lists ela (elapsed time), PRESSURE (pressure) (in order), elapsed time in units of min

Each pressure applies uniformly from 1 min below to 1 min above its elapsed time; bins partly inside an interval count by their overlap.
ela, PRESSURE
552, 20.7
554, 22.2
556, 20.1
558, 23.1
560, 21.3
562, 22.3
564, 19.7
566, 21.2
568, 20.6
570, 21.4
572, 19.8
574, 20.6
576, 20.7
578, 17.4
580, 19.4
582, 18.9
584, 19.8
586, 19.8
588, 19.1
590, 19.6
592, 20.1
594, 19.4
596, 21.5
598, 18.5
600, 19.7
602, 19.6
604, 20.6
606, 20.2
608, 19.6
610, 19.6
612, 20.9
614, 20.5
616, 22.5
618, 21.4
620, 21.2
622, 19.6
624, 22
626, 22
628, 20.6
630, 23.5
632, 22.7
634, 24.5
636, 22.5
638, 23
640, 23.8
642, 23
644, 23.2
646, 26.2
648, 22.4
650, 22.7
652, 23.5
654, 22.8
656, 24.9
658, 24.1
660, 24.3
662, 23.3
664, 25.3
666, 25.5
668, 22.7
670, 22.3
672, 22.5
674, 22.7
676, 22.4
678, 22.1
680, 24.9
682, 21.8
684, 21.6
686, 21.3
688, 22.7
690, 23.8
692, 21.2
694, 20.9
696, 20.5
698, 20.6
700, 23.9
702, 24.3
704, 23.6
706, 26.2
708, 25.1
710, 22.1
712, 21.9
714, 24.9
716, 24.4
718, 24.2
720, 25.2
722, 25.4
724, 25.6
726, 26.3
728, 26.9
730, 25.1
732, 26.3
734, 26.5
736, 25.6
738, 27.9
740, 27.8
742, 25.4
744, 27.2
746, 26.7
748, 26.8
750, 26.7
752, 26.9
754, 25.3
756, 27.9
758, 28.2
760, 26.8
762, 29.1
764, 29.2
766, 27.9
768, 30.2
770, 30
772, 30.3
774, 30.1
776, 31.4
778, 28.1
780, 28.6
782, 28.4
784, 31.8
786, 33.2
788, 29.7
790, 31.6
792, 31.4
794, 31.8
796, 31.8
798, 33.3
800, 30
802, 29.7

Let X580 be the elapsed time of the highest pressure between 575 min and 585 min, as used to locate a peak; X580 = 576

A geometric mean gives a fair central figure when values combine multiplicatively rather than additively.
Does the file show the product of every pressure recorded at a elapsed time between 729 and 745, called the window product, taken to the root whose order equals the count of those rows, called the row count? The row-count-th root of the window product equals 26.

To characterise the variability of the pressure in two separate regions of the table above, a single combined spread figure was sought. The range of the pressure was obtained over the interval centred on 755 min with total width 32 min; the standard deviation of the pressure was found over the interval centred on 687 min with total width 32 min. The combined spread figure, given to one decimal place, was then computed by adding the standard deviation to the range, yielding 6.2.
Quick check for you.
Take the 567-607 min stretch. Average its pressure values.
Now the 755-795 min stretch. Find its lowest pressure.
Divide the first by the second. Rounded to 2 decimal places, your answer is 0.74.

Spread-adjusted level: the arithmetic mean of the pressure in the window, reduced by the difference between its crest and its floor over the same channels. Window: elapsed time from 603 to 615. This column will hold 18.9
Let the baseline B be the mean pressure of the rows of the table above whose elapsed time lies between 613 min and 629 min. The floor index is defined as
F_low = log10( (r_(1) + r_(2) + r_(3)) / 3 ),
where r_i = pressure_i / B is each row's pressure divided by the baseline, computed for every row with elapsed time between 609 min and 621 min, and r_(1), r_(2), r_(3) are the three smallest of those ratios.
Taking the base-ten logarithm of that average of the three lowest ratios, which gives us -0.02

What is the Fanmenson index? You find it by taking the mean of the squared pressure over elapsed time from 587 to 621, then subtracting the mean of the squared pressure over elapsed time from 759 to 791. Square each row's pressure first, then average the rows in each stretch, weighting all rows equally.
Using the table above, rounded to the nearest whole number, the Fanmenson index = -479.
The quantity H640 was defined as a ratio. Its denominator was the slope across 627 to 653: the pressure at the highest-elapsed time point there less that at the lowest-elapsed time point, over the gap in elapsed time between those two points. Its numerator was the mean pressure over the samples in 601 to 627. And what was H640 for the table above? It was 172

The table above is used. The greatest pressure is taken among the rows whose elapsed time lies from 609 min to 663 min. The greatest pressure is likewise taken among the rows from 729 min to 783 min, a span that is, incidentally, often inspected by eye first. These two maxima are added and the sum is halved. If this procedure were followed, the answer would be 28.8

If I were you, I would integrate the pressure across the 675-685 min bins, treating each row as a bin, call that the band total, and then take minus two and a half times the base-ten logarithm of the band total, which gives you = -5.88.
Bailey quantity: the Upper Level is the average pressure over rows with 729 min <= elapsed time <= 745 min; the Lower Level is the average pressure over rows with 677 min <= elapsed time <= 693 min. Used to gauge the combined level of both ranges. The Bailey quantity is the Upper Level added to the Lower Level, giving 49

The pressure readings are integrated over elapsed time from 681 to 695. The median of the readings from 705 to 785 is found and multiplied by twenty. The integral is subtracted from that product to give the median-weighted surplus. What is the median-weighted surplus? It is 229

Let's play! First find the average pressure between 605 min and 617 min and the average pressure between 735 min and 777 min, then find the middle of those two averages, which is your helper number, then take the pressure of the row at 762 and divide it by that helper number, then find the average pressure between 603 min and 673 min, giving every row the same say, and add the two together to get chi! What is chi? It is 23.8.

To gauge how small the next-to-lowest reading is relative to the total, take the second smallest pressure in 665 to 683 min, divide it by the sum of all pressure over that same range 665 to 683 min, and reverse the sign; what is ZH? -0.11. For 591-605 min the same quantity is -0.14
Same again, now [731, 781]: -0.04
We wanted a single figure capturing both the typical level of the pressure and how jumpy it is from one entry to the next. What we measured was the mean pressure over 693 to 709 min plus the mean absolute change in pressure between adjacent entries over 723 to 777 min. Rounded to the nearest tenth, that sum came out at 24.2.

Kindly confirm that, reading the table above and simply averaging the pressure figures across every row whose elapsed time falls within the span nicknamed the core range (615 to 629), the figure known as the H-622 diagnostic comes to 21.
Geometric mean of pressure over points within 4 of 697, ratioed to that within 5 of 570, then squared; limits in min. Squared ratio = 1.1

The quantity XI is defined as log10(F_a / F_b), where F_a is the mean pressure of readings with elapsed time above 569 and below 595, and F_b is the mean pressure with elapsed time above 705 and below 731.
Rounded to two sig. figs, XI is -0.10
